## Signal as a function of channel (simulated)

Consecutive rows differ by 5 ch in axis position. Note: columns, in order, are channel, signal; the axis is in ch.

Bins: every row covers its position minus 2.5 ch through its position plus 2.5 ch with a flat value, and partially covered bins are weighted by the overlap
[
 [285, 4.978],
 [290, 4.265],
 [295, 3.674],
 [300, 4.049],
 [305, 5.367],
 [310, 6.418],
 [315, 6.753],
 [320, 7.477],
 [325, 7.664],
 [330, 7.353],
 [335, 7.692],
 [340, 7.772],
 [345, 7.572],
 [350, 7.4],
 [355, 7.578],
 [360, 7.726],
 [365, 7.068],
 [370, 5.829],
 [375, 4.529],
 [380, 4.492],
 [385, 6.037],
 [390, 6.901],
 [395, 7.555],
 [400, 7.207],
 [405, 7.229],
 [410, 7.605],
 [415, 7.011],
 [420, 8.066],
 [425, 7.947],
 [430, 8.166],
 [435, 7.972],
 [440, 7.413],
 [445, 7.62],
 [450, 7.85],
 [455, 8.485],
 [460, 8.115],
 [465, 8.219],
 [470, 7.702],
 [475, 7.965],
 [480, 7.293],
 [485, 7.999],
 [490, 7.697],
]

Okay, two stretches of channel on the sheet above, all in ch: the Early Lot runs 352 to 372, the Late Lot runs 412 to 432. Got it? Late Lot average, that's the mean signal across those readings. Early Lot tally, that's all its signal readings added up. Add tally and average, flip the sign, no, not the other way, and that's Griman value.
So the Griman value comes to -36.0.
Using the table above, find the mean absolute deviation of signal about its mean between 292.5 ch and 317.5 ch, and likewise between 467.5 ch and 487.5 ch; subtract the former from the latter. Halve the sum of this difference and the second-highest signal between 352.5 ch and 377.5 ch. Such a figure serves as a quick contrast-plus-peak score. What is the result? 3.35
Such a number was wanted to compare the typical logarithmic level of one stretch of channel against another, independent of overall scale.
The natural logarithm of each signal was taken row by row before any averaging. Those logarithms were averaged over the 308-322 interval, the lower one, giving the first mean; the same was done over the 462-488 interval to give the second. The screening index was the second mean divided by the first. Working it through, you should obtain 1.07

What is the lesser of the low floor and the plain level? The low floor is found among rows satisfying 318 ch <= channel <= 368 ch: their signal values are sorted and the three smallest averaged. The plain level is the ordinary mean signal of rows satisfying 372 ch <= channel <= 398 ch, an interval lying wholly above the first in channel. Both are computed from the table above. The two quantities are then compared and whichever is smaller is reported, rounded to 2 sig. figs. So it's 5.9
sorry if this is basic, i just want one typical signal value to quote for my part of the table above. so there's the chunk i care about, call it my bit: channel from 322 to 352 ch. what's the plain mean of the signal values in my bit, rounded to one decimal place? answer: 7.6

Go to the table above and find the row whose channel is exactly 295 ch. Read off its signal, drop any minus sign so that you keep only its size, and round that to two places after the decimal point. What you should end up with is 3.67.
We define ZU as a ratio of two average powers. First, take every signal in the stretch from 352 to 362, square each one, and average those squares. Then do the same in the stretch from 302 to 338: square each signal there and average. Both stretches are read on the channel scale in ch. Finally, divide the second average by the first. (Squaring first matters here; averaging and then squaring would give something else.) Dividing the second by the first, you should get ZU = 0.84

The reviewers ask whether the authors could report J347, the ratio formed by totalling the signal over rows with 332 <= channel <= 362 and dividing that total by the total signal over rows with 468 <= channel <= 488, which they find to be 1.5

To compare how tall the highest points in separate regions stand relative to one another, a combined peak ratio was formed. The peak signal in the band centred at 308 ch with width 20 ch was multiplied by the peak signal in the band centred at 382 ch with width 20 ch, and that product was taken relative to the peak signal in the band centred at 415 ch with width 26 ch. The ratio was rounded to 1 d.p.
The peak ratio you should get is 5.8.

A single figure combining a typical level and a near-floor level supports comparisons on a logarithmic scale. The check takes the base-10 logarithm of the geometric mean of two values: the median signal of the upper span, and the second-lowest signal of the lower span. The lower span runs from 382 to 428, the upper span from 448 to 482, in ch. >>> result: 0.870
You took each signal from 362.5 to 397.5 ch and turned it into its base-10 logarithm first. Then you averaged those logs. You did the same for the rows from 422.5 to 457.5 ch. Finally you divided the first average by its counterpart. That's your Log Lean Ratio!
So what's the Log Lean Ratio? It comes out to 0.86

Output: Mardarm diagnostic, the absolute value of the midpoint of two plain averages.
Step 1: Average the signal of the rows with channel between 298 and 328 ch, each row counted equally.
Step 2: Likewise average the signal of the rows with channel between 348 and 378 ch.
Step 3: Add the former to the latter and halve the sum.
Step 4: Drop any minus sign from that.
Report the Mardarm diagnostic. 6.5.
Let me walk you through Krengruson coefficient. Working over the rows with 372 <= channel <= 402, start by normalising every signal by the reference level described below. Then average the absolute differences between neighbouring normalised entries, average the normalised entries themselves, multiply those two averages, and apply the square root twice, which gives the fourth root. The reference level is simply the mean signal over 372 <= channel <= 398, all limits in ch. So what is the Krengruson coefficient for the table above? 0.59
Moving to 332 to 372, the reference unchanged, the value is 0.53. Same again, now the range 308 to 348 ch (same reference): 0.51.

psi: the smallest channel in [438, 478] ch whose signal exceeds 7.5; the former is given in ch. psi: 445 ch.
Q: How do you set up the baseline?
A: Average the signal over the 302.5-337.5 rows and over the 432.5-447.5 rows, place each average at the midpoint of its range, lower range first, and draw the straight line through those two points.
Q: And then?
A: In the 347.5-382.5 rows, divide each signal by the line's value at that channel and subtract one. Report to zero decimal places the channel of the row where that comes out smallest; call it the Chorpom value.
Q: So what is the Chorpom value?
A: 380 ch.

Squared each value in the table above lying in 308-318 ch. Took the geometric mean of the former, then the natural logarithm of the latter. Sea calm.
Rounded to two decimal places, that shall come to 3.77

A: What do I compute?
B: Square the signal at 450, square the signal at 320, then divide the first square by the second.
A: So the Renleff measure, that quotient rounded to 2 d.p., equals 1.10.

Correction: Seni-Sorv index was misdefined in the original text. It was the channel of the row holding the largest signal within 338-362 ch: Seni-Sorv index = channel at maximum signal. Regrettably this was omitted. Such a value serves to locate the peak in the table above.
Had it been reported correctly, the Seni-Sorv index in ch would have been 340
